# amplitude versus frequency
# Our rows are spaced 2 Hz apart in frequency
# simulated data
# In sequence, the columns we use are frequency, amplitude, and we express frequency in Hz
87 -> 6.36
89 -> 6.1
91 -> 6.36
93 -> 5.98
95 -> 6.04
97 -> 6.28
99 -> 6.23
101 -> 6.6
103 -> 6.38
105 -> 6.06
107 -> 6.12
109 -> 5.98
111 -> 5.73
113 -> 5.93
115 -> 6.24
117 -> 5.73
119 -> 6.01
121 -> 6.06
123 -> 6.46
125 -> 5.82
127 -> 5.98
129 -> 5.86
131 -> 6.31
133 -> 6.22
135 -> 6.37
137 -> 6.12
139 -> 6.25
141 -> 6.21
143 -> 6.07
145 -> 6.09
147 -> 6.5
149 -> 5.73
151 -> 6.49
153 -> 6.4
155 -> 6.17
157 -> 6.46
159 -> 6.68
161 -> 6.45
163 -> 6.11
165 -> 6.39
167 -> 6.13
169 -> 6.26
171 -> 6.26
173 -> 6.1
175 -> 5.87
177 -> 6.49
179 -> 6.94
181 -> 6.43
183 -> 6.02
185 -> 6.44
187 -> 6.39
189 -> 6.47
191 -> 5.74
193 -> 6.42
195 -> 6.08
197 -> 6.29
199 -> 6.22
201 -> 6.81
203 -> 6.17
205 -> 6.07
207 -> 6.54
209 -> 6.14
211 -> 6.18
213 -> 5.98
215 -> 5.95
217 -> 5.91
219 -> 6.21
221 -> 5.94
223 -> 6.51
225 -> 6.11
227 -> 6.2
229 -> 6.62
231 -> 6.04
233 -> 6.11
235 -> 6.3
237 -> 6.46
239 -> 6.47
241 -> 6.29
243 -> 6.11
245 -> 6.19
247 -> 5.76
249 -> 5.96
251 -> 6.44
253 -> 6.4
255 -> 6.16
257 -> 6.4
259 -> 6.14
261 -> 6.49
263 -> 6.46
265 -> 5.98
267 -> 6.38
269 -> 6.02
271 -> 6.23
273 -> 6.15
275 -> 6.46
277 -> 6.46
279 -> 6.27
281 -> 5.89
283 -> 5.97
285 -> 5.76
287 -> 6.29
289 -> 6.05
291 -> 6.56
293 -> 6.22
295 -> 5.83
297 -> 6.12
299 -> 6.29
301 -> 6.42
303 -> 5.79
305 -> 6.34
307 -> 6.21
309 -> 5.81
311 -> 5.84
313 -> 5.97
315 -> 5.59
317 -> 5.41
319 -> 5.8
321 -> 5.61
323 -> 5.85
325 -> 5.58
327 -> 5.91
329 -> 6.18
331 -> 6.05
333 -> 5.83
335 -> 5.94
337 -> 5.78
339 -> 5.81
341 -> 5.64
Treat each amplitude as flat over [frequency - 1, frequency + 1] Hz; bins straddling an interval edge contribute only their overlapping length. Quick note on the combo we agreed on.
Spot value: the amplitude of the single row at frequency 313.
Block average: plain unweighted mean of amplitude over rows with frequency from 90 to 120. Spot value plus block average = 12.1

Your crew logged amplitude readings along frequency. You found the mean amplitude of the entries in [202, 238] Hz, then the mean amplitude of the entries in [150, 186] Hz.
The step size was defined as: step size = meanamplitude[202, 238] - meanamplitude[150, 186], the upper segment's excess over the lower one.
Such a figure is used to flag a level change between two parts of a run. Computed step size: -0.15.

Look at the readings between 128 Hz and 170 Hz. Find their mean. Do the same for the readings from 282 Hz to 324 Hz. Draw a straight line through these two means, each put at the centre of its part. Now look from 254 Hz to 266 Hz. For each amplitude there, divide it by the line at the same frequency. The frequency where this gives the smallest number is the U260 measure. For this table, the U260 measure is 265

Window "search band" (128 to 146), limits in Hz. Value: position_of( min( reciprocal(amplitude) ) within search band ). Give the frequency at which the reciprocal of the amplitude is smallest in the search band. 135 Hz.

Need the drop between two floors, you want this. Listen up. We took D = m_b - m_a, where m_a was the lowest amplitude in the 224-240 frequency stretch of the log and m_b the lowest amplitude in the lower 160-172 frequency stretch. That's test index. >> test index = 0.07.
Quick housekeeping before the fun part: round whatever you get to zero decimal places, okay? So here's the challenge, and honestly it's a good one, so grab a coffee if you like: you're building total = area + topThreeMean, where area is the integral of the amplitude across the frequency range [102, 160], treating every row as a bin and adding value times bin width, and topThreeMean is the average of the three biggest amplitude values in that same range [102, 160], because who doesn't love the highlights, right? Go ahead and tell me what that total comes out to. 363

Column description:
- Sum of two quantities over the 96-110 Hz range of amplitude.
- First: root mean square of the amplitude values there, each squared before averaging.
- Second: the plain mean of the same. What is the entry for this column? 12.5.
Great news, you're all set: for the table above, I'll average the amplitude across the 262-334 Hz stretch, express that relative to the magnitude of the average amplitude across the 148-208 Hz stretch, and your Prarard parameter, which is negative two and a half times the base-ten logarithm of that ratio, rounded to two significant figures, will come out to 0.045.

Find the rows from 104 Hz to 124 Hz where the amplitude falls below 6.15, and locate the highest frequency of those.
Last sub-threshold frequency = 121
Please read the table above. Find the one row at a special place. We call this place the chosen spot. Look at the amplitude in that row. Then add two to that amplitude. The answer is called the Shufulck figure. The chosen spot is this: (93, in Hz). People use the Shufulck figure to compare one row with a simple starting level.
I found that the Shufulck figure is 7.98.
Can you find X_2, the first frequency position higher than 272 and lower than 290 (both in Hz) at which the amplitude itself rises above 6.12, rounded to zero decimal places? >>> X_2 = 273 Hz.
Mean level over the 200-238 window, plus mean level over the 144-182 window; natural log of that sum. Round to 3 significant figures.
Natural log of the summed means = 2.53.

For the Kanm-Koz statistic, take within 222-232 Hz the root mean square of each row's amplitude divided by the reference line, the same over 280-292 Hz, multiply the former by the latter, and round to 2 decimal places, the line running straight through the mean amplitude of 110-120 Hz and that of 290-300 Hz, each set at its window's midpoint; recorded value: 1.02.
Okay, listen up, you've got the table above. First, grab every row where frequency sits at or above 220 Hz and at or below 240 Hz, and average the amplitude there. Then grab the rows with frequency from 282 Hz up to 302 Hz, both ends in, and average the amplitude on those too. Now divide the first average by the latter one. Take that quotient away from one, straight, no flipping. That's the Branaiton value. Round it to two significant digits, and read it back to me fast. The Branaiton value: -0.020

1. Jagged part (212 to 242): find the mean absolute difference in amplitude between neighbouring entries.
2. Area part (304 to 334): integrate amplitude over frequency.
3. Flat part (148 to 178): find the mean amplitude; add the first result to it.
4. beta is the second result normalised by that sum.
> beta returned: 27.06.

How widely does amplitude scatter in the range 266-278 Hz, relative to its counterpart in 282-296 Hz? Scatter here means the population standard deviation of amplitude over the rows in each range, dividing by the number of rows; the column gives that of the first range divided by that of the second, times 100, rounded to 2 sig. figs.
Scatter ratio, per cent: 63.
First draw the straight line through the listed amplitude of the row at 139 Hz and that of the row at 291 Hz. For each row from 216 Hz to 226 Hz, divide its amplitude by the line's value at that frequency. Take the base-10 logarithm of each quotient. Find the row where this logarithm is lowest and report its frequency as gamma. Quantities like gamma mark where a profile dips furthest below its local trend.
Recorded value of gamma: 217 Hz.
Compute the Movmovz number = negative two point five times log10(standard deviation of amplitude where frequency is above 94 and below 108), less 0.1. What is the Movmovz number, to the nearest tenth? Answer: 1.7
